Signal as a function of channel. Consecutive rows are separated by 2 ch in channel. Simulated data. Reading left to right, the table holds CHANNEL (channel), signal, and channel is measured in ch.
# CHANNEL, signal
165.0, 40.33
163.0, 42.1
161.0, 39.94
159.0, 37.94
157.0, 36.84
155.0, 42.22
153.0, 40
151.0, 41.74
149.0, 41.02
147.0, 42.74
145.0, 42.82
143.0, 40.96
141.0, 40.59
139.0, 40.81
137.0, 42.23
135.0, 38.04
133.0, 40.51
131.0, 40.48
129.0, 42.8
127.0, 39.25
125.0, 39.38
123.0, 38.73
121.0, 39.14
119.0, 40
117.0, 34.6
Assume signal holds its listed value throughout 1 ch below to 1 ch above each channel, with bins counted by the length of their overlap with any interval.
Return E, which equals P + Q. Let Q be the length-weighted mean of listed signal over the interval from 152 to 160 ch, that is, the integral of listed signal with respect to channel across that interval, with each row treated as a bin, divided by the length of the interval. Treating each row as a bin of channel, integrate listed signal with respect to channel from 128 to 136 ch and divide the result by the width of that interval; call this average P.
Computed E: 79.7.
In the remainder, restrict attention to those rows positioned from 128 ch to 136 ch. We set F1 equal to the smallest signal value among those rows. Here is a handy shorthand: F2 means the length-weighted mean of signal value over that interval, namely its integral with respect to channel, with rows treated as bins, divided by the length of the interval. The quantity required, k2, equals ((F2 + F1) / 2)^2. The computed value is 1540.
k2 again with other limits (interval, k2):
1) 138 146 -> 1676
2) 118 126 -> 1523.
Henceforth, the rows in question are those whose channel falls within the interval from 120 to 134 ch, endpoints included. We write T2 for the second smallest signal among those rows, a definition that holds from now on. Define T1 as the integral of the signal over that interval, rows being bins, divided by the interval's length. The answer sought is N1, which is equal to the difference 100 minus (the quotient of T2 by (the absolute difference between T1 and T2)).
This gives 57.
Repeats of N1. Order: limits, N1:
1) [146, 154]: -16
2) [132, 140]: -260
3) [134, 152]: 35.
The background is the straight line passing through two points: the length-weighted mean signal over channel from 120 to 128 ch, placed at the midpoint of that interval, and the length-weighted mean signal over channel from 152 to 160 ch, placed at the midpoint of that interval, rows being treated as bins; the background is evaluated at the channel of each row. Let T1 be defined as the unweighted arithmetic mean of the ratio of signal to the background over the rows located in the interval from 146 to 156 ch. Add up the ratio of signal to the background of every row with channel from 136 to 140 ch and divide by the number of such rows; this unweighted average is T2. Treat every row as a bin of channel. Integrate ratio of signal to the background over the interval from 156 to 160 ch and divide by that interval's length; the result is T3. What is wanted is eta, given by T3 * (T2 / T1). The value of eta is 0.95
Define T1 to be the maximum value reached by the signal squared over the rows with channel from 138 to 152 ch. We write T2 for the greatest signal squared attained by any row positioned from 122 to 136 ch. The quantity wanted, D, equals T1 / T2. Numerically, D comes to 1.00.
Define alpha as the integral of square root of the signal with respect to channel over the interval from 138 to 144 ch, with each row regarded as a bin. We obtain 38.3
